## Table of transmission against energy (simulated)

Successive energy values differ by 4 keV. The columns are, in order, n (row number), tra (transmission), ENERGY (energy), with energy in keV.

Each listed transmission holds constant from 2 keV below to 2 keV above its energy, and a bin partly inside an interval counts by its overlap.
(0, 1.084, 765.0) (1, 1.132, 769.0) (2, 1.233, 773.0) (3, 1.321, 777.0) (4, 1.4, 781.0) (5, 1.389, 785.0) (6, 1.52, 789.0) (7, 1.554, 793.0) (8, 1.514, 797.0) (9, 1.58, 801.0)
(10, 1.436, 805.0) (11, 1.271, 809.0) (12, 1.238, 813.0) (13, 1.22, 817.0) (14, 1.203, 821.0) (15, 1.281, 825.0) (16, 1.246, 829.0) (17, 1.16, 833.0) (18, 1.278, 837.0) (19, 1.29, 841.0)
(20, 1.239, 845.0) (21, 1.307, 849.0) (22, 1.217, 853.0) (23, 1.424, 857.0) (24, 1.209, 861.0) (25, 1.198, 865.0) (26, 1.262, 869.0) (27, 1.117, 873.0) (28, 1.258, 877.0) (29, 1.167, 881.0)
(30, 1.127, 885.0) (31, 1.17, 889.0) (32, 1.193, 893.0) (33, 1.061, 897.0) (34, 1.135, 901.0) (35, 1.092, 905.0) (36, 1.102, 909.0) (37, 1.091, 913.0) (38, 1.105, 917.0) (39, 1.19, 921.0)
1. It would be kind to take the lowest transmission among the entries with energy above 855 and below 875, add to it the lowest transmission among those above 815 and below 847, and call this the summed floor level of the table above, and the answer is 2.28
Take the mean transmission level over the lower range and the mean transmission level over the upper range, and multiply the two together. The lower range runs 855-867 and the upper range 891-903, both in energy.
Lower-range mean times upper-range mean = 1.4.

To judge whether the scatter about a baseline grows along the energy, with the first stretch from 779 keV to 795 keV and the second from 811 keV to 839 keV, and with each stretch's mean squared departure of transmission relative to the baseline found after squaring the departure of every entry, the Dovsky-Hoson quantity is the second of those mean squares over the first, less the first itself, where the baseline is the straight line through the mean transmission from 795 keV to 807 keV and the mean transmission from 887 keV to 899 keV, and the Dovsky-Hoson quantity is 2.0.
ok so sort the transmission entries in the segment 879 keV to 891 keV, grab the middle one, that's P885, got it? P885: 1.17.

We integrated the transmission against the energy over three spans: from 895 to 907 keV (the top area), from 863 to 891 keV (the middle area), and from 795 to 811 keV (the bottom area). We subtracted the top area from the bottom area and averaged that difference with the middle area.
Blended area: 22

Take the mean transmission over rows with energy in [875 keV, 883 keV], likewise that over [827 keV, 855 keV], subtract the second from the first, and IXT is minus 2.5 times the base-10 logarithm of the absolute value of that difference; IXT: 3.62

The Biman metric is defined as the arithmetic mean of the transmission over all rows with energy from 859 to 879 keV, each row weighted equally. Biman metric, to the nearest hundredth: 1.21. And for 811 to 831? 1.24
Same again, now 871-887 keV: 1.17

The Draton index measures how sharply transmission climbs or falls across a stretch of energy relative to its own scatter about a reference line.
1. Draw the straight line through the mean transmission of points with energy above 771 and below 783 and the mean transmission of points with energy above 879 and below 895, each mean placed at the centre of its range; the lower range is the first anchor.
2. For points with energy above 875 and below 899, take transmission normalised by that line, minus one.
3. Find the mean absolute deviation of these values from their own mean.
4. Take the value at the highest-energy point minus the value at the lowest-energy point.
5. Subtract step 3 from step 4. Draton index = -0.18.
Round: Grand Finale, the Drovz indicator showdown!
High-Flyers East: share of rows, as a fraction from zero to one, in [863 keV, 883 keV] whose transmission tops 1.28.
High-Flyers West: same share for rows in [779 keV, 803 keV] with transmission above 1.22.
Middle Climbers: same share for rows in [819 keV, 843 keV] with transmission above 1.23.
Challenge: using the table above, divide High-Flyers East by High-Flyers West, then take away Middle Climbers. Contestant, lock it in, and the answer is -0.67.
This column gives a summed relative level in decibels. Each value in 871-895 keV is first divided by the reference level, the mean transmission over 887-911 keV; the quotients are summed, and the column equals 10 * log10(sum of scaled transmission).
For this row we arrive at 7.96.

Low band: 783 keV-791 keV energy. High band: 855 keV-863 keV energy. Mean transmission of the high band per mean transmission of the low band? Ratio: 0.91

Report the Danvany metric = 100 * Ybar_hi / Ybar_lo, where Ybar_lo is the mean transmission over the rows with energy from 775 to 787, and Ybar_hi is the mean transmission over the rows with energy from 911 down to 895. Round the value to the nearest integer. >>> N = 80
